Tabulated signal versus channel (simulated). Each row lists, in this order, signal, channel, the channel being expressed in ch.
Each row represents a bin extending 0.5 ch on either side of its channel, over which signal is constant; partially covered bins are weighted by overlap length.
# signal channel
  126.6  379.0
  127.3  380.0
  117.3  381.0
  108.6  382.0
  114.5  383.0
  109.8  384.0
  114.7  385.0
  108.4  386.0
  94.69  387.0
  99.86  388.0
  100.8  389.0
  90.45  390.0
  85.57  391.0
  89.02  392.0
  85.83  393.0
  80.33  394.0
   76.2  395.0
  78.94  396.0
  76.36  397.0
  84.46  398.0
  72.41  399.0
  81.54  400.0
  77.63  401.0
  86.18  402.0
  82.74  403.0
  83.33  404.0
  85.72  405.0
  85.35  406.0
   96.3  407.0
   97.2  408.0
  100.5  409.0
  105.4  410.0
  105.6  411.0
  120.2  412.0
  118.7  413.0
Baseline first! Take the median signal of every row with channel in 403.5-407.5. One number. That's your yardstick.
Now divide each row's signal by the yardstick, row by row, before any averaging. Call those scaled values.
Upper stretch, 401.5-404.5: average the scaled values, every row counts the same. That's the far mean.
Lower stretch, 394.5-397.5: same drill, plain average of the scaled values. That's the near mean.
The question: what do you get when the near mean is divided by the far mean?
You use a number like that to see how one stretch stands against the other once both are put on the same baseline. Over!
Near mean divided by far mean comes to 0.92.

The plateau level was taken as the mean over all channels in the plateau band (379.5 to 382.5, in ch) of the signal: 118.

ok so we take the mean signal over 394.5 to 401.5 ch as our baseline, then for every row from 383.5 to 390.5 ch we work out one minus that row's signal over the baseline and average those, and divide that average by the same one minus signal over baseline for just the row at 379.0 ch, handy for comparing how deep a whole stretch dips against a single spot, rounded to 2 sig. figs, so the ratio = 0.51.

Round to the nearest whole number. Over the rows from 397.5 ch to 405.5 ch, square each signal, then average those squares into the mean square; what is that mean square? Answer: 6702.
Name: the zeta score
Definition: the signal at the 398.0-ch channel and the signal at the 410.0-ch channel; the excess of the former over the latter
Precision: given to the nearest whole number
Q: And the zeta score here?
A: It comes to -21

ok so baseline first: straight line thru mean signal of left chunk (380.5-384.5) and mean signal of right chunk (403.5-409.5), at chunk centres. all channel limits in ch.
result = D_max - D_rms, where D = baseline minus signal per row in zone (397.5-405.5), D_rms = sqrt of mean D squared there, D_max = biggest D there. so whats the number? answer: 10.5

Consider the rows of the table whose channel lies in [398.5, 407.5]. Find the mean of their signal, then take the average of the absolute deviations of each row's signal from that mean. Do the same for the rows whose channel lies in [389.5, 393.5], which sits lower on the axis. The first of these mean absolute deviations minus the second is 2.4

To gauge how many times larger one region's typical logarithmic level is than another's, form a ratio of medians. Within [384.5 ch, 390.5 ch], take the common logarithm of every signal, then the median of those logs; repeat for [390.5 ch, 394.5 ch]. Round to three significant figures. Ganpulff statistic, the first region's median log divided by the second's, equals 1.04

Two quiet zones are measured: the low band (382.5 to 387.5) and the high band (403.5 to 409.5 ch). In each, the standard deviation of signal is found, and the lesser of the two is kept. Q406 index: 7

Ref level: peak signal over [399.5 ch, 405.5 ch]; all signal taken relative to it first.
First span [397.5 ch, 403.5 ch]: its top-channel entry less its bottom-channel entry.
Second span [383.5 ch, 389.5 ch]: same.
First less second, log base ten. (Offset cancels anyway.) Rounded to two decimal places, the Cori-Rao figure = 0.86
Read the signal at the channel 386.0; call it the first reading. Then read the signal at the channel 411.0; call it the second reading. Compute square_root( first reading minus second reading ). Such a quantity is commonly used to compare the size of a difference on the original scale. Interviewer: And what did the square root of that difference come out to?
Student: 1.7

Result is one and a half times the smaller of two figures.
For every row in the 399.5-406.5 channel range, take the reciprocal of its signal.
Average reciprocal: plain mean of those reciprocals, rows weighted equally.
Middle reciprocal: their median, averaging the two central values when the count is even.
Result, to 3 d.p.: 0.018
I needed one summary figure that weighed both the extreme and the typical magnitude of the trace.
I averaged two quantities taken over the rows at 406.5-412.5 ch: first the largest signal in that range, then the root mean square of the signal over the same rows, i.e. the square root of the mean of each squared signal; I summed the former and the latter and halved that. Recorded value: 112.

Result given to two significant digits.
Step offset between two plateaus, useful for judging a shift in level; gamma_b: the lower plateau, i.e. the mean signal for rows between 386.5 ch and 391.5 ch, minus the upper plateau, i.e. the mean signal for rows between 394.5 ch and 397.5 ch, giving 17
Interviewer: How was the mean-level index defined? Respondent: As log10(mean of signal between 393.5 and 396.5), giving 1.89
